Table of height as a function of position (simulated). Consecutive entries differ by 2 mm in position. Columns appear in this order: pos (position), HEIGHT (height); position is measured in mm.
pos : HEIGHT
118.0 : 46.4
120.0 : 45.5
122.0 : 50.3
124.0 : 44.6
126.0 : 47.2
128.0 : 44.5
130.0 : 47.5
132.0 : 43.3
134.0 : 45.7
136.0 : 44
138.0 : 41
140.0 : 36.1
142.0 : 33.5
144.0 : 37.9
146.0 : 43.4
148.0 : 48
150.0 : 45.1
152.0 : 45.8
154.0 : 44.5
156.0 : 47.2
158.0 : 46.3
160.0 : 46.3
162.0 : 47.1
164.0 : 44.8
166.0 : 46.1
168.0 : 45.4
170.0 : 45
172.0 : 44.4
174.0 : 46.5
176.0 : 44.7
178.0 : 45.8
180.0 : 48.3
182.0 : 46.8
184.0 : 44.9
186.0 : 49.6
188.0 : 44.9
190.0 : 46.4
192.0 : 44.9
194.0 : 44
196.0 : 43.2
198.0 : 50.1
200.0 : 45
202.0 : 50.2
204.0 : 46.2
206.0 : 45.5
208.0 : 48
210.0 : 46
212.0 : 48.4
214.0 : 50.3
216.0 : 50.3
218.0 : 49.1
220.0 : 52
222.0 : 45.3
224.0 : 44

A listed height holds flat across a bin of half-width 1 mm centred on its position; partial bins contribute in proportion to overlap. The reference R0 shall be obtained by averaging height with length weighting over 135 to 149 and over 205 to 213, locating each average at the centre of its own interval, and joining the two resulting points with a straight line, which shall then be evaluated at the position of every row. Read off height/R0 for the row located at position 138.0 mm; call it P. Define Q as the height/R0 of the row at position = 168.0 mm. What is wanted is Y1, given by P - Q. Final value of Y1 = -0.03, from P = 1.02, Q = 1.05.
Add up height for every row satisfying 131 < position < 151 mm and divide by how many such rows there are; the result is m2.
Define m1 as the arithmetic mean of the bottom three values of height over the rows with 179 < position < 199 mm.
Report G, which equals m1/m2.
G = 1.05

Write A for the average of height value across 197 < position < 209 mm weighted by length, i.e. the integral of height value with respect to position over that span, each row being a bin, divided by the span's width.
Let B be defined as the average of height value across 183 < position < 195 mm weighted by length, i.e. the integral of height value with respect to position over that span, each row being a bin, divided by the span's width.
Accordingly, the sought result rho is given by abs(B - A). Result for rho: 1.7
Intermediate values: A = 47.5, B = 46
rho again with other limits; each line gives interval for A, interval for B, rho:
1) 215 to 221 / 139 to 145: 14.6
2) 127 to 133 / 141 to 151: 3.5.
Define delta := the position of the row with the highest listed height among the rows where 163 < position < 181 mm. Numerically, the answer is 180.0 mm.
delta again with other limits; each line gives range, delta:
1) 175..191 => 186.0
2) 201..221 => 220.0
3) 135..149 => 148.0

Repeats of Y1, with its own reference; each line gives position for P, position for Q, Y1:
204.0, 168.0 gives -0.06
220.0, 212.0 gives 0.06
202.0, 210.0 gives 0.11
